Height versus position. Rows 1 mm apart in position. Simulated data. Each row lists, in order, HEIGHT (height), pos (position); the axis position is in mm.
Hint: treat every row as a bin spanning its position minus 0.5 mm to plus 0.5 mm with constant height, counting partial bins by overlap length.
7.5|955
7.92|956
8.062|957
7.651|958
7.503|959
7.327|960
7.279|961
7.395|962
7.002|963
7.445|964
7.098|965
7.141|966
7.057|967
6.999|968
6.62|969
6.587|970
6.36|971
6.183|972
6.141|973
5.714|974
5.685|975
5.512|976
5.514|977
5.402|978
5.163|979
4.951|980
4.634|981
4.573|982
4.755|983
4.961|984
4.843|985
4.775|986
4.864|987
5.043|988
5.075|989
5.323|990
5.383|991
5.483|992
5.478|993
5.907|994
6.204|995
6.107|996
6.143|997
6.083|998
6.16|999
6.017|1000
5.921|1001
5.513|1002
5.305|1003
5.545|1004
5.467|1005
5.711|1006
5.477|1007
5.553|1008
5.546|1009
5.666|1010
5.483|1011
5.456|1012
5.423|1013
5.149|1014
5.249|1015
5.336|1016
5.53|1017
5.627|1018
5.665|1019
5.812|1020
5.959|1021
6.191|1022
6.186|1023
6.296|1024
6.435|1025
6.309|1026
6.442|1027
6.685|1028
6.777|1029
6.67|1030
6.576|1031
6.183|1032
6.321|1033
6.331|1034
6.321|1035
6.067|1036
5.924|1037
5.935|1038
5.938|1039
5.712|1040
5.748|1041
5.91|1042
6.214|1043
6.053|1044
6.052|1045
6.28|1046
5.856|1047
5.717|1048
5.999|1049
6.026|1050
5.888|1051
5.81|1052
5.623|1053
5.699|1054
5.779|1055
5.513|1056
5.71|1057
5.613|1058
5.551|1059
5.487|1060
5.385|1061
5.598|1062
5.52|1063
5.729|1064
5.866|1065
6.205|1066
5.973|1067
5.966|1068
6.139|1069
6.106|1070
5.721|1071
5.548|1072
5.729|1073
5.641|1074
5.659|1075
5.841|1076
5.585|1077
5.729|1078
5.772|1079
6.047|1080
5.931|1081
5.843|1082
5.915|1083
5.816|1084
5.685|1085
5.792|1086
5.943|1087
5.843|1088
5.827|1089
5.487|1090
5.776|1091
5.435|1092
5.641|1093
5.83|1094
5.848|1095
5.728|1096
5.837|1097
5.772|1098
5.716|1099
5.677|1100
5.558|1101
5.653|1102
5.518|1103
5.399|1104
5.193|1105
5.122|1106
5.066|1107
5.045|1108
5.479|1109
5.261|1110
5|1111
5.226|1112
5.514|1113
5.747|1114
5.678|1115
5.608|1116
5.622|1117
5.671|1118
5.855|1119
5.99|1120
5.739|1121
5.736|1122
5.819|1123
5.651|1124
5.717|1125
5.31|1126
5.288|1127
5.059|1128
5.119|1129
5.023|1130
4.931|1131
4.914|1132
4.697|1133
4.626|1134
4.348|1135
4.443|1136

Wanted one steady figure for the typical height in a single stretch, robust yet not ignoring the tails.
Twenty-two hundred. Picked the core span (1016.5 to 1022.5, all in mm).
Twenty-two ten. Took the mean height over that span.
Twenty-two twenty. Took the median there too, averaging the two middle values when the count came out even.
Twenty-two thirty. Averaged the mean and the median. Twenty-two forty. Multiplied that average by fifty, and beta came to 288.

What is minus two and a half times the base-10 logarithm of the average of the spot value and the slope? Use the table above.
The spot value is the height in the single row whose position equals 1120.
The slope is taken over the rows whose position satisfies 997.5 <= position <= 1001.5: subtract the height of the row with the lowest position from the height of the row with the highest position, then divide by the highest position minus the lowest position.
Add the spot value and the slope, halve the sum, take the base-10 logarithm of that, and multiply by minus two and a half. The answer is -1.18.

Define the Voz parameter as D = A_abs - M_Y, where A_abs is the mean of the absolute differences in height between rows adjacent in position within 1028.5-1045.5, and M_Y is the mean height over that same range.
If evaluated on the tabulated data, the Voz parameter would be -6.0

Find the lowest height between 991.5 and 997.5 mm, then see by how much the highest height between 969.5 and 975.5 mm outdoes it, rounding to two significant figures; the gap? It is 1.1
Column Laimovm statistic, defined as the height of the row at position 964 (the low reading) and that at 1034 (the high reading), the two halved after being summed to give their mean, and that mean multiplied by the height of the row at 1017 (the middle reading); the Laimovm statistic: 38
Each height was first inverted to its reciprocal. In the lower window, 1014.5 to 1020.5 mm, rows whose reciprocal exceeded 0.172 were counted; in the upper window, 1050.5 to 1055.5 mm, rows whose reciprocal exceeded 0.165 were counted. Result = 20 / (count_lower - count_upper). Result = 20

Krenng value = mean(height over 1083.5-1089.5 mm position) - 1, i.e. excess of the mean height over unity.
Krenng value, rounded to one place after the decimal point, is 4.8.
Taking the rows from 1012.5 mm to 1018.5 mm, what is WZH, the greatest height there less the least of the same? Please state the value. 0.48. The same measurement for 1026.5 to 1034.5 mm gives 0.59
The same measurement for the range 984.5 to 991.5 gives 0.61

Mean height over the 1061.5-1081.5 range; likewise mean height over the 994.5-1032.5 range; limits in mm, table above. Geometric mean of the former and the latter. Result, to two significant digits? 5.9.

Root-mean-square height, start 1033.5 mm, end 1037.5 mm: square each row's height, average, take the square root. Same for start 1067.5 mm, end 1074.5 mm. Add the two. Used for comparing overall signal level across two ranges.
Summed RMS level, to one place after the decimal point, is 12.0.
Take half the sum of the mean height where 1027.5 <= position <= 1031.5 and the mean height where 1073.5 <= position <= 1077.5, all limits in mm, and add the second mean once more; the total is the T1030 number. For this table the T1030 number 11.9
